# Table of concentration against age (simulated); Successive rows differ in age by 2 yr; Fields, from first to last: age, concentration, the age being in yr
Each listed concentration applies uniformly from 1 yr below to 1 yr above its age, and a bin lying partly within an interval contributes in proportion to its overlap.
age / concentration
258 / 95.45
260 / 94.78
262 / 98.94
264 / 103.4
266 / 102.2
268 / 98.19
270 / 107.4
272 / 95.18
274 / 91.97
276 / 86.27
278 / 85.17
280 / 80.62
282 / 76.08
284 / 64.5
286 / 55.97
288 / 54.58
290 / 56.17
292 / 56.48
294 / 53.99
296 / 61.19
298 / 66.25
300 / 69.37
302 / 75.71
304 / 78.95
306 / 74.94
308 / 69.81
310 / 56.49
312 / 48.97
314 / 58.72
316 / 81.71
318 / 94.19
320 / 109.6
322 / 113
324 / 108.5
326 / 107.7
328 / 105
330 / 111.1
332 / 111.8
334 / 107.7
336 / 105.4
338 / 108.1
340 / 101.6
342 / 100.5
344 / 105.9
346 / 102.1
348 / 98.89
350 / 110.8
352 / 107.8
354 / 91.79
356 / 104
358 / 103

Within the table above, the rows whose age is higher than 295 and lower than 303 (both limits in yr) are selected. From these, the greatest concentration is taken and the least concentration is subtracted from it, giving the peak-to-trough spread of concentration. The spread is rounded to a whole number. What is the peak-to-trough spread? 15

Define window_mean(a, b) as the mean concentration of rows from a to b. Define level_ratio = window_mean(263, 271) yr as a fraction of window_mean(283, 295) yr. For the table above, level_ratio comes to 1.8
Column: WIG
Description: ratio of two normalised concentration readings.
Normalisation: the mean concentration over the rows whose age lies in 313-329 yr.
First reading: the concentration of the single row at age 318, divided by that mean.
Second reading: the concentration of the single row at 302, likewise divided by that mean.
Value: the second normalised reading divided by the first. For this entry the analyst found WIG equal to 0.80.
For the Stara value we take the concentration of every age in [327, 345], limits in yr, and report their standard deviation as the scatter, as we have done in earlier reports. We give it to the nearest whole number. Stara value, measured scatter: 4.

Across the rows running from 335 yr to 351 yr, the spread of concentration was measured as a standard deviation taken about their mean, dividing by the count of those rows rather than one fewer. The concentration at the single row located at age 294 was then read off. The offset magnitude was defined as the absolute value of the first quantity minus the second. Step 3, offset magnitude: 50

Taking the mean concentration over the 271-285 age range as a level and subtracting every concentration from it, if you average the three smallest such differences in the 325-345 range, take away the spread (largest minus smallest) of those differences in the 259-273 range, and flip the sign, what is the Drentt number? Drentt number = 40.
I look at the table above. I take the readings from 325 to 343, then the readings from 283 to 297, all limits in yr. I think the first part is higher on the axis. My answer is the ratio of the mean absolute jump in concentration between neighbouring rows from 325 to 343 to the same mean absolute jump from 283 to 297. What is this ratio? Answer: 0.9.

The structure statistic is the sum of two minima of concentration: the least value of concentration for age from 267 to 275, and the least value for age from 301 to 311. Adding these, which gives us 148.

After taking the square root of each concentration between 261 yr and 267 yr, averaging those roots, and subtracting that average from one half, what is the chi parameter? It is -9.6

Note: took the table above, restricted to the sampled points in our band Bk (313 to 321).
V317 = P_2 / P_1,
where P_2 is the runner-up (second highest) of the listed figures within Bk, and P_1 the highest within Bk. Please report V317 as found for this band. 0.86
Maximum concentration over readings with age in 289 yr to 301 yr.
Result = 69.37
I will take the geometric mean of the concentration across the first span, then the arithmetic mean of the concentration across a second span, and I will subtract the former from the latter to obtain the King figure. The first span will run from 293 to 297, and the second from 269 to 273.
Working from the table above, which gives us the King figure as 44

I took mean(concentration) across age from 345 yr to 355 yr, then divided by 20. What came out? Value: 5.11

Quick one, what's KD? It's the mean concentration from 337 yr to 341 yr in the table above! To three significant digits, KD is 105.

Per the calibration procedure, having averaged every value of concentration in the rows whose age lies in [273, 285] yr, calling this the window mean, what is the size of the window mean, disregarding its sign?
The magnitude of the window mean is 81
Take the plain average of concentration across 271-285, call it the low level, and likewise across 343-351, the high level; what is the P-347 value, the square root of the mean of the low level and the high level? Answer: 9.7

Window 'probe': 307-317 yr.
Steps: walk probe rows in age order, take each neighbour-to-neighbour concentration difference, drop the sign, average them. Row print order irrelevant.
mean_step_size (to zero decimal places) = 13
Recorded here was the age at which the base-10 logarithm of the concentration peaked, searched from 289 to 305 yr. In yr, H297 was 304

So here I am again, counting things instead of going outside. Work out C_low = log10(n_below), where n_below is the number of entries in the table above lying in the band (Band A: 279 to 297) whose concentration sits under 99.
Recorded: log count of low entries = 1.0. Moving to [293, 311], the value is 1.0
